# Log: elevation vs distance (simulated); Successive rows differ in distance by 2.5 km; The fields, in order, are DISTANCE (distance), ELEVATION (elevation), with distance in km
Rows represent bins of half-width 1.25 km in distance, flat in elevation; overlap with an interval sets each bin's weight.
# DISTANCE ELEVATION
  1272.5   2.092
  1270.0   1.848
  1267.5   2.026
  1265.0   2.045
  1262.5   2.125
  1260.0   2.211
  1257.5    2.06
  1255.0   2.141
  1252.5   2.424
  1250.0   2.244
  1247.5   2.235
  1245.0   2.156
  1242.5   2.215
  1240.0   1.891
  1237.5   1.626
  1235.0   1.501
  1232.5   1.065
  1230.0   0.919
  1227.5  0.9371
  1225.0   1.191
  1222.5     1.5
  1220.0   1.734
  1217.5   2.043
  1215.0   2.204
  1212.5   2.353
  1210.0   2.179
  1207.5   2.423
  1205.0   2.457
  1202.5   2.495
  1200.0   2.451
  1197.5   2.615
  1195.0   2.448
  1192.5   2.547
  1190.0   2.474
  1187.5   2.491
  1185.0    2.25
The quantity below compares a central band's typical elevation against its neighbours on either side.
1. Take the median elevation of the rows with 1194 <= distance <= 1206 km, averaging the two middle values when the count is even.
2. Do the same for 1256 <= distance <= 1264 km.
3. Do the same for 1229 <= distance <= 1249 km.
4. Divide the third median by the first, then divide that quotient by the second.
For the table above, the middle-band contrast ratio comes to 0.34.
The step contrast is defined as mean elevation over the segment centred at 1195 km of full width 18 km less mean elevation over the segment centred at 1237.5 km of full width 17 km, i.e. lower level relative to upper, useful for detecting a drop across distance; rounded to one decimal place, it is 0.9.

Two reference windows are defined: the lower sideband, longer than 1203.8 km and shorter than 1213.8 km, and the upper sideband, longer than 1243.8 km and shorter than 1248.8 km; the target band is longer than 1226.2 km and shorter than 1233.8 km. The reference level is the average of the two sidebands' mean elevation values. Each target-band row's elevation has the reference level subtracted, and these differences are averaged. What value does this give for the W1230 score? -1.3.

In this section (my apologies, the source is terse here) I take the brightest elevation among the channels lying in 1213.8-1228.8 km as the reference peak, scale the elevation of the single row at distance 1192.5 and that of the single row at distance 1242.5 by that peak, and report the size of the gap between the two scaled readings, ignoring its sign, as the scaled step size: 0.15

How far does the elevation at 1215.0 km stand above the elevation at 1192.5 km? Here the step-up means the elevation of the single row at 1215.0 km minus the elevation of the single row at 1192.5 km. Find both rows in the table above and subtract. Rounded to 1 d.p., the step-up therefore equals -0.3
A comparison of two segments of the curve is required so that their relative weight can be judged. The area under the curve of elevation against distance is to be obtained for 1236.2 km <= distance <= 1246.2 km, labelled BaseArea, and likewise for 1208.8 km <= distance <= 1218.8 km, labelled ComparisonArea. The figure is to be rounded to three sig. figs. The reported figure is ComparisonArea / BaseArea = 1.11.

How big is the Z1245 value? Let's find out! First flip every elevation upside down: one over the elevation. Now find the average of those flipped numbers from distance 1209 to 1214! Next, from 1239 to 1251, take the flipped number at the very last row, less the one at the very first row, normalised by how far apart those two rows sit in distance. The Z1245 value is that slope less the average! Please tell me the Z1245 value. -0.45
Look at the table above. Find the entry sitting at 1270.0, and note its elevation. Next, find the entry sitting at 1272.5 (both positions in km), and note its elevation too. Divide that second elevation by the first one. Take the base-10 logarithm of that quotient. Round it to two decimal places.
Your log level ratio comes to 0.05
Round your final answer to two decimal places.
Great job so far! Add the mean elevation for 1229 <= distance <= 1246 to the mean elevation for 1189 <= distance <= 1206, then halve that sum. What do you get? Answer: 2.06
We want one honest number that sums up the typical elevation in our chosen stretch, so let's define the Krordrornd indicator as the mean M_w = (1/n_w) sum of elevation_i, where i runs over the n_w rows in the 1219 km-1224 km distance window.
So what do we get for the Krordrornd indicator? 1.6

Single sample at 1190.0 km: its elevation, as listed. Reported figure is 2.474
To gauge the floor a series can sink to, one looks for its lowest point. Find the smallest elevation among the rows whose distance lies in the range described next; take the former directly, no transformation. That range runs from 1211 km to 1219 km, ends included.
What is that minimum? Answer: 2.043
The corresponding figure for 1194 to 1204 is 2.448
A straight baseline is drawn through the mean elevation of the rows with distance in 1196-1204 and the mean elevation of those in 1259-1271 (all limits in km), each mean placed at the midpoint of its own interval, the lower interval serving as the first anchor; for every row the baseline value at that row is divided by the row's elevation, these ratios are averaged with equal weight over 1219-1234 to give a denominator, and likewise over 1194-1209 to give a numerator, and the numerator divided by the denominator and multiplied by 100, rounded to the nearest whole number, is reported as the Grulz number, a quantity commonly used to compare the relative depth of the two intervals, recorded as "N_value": 50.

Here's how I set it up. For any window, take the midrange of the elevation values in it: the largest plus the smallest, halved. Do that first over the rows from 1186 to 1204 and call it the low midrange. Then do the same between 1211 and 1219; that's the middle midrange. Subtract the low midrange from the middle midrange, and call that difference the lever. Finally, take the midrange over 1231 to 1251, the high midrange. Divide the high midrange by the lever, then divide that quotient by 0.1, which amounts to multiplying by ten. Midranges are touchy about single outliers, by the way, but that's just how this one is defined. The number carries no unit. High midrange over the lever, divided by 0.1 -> -50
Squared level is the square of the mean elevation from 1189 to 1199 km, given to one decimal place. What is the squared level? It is 6.4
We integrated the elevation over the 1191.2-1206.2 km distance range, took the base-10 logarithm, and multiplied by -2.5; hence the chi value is -3.9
